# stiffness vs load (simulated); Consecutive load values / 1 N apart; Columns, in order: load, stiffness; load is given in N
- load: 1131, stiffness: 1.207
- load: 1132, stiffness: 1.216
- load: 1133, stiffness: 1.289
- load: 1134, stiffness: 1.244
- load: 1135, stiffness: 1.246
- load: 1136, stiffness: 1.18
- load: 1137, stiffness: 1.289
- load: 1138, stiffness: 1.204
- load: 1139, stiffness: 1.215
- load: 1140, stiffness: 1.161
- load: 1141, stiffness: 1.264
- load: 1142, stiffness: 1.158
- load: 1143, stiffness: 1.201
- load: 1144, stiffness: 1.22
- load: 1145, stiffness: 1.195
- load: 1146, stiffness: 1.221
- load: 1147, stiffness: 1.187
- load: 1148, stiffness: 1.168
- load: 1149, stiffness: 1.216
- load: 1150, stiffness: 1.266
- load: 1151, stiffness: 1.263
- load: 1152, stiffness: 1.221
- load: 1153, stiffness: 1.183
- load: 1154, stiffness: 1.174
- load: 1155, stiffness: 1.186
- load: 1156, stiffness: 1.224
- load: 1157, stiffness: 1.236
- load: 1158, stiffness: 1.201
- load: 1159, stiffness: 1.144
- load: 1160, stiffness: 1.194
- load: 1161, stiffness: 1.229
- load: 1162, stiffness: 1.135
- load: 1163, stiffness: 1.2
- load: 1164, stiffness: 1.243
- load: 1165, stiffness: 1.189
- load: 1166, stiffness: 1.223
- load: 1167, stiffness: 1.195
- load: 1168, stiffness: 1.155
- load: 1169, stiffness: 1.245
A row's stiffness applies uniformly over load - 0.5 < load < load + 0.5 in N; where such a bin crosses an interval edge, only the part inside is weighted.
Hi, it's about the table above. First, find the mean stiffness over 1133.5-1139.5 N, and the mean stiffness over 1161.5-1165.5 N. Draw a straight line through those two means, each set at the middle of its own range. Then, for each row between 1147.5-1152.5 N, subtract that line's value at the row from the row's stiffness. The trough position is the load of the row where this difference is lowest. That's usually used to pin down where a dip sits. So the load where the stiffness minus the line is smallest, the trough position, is 1148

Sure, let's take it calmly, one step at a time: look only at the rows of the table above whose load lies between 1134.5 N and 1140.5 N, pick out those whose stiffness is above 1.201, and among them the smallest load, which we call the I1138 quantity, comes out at 1135 N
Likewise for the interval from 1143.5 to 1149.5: 1144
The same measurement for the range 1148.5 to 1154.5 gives 1149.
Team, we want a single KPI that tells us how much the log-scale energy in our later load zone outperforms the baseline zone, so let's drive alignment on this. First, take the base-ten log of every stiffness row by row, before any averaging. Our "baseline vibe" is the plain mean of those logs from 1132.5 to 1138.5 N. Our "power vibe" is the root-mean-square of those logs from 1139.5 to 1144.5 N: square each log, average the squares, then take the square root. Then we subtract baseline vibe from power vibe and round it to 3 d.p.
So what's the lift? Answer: -0.013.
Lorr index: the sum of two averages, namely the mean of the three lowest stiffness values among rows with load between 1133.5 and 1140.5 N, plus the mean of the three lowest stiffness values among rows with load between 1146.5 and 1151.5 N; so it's 2.37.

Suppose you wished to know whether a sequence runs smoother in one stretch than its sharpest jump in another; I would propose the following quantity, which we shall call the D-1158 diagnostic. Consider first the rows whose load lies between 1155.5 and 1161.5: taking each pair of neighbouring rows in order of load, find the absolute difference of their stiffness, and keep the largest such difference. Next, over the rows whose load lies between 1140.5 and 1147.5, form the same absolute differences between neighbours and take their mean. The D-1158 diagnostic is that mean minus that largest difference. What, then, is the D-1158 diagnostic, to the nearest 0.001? -0.015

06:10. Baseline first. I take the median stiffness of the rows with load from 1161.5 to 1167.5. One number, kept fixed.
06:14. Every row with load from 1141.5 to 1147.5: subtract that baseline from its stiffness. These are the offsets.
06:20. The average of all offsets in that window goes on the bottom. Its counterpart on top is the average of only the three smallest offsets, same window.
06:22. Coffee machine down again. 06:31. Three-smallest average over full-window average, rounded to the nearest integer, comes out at 35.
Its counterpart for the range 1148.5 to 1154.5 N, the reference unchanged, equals 0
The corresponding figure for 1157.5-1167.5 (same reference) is 19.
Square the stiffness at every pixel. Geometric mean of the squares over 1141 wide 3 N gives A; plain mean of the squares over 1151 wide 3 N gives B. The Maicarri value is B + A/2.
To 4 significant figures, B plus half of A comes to 2.275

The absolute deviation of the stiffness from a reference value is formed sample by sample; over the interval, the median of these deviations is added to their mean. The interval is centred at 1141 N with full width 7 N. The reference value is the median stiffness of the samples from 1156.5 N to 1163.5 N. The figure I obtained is 0.046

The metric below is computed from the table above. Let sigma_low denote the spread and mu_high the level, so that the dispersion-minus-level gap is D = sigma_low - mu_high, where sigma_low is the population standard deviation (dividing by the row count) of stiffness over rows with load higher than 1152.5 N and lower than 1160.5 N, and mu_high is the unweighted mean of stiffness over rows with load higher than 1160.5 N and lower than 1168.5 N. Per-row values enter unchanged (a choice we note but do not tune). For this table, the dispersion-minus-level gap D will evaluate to -1.17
